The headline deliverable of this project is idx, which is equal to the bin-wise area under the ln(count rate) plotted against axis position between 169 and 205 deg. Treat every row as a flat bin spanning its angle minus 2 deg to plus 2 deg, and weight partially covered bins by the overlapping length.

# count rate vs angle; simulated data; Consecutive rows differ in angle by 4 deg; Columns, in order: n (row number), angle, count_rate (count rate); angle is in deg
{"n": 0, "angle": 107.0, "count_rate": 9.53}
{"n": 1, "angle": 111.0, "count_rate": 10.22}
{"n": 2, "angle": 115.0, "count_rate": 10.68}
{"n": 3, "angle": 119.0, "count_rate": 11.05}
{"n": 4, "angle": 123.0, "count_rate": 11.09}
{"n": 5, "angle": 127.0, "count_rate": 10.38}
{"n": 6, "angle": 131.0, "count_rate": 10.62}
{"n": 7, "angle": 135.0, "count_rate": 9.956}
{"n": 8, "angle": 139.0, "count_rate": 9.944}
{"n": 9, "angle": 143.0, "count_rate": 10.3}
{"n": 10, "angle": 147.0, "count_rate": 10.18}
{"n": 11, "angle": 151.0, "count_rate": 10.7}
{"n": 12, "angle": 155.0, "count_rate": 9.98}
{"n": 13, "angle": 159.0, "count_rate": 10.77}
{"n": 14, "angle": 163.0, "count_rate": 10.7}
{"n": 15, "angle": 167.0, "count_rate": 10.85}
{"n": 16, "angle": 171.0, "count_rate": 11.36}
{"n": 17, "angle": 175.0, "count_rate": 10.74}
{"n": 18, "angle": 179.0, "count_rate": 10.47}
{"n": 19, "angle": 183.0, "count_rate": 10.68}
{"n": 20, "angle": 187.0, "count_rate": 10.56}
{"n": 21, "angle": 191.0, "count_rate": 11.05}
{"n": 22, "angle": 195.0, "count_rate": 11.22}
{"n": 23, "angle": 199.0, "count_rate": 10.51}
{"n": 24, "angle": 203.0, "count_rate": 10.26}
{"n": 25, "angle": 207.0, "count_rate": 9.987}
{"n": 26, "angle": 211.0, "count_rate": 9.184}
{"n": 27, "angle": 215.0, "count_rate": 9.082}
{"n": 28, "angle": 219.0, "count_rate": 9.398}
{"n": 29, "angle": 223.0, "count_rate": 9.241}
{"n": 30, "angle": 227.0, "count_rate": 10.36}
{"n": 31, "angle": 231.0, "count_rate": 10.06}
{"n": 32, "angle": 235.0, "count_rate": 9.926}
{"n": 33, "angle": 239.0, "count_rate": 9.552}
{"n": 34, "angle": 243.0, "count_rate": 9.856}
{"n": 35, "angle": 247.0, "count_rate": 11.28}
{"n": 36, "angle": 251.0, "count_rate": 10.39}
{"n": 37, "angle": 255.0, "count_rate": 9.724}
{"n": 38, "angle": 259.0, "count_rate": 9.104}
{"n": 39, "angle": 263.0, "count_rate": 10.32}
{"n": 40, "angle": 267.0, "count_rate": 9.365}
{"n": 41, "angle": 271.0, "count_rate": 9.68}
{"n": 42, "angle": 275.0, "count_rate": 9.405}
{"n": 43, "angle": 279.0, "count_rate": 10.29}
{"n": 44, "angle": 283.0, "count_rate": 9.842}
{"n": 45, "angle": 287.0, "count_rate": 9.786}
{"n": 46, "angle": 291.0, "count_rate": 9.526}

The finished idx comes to 86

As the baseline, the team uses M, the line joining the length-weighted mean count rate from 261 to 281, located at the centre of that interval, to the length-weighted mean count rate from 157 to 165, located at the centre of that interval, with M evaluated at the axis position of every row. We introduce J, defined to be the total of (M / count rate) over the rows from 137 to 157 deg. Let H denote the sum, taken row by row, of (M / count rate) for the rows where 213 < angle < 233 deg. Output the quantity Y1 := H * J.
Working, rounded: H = 5.32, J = 5.31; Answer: 28.3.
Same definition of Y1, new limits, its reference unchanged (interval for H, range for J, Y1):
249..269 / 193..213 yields 25.9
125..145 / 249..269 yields 27.2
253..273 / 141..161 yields 26.8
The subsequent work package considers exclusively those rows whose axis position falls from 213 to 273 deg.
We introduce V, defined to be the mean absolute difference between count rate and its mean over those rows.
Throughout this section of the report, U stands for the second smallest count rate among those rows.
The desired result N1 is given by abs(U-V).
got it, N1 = 8.6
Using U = 9.104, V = 0.46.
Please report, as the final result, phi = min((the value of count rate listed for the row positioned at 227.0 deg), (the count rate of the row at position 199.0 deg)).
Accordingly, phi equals 10.4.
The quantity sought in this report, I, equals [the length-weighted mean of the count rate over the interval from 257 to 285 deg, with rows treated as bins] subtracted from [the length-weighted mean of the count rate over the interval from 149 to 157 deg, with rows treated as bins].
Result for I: 0.6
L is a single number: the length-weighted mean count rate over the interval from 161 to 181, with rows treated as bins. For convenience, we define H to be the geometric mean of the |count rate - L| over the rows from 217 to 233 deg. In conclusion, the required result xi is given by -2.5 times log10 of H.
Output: 0.1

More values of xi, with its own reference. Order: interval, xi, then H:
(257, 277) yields -0.2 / 1.2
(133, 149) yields 0.4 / 0.7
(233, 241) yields -0.1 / 1.1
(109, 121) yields 1.4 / 0.3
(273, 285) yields 0.1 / 0.9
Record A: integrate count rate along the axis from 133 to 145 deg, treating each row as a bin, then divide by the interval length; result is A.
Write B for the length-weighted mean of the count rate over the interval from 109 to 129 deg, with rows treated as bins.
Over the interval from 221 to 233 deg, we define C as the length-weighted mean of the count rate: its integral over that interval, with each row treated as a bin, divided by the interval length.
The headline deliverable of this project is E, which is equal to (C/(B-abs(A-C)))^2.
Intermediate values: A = 10.1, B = 10.7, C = 9.9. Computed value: 0.89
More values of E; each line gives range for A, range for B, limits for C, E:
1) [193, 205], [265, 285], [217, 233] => 1.23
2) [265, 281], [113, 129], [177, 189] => 1.14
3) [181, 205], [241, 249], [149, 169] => 1.03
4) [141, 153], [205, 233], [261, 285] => 1.18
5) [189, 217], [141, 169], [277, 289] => 0.94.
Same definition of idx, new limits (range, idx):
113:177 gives 151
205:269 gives 146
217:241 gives 55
